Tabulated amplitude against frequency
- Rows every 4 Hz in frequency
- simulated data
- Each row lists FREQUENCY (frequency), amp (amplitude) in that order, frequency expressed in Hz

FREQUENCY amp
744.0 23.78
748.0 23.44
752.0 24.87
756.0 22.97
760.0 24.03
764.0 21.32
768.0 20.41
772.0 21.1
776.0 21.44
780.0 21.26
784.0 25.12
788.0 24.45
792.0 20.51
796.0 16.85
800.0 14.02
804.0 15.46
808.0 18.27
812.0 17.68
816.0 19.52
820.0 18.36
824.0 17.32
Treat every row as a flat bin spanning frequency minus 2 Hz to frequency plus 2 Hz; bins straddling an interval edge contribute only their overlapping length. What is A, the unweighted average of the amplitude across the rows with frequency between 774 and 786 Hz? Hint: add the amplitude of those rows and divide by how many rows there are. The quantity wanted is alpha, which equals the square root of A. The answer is 4.75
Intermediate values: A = 22.6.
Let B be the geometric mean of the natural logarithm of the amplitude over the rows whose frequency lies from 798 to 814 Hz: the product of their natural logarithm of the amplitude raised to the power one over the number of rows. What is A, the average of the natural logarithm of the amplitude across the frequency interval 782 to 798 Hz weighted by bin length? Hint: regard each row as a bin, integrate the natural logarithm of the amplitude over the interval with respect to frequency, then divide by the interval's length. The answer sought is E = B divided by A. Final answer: 0.91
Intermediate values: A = 3.07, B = 2.79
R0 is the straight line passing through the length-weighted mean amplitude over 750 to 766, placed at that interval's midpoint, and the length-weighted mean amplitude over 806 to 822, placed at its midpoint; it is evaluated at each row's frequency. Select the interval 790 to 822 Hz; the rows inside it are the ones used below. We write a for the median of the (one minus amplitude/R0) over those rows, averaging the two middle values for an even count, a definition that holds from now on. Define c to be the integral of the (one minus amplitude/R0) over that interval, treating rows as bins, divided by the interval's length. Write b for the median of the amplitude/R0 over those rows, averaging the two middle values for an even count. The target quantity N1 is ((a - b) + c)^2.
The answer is 0.69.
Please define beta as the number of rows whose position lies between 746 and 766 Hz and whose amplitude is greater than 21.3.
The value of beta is 5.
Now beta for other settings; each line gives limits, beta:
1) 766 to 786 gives 2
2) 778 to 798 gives 2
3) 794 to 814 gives 0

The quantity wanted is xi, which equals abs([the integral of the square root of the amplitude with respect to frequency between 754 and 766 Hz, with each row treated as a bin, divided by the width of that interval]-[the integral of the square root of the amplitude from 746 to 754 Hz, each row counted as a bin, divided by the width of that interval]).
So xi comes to 0.14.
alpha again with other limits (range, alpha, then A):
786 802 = 4.35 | 19.0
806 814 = 4.24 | 18.0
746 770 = 4.78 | 22.8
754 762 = 4.85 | 23.5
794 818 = 4.12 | 17.0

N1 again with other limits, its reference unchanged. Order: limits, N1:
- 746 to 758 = 0.91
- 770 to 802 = 0.93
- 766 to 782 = 0.81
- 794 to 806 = 0.15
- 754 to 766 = 0.89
